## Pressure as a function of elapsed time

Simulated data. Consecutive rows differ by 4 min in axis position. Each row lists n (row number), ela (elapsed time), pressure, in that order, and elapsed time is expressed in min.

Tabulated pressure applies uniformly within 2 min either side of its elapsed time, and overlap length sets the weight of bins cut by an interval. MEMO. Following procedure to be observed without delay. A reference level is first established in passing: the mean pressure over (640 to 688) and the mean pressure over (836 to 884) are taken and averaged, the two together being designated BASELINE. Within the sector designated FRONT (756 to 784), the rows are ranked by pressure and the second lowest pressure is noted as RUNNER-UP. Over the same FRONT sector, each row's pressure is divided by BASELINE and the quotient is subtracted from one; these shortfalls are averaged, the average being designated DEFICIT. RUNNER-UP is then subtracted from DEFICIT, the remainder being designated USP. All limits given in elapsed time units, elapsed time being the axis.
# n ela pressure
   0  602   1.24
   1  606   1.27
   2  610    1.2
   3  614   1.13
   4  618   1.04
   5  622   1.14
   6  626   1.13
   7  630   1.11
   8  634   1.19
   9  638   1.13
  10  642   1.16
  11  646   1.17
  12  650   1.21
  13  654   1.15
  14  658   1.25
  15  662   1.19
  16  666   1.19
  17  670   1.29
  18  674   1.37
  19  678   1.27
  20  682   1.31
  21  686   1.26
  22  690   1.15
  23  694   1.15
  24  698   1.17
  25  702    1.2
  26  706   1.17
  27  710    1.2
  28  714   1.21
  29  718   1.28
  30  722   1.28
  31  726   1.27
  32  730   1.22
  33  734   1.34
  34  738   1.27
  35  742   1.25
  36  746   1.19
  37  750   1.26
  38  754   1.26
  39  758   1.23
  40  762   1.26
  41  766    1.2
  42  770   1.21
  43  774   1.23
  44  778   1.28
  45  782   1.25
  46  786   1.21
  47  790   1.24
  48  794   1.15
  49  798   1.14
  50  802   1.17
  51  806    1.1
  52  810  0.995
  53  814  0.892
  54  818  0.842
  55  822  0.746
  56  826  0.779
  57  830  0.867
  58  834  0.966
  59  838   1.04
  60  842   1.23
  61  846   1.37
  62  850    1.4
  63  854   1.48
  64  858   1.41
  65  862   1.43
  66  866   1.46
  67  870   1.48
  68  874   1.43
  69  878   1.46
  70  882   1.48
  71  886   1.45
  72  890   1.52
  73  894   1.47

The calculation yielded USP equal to -1.15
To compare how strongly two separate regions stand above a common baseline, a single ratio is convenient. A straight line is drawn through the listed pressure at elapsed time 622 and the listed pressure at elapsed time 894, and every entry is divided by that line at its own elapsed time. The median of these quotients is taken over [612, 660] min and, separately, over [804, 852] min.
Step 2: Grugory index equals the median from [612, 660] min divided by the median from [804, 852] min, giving 1.41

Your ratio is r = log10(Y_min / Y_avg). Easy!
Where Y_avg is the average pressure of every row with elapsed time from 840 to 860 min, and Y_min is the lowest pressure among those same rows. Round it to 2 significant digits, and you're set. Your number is -0.049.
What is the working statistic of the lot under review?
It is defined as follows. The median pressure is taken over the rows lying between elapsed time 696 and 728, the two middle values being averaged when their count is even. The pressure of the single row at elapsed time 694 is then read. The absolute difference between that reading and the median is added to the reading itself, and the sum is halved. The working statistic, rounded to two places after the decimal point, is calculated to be 0.60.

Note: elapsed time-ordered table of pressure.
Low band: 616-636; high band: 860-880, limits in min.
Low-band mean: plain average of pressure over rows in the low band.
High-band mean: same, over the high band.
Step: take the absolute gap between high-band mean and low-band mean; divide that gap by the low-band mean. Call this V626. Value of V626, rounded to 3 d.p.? 0.294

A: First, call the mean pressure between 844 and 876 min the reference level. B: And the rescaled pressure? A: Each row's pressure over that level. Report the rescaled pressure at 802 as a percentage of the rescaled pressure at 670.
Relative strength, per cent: 91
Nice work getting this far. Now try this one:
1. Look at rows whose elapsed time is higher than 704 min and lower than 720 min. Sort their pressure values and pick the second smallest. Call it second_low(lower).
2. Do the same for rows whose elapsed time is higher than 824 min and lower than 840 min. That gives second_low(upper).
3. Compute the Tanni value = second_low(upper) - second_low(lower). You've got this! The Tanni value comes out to -0.33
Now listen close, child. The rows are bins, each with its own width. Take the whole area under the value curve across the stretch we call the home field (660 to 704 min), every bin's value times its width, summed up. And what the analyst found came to 54.2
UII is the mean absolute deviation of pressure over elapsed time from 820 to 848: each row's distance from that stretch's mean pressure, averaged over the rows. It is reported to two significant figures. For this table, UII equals 0.18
